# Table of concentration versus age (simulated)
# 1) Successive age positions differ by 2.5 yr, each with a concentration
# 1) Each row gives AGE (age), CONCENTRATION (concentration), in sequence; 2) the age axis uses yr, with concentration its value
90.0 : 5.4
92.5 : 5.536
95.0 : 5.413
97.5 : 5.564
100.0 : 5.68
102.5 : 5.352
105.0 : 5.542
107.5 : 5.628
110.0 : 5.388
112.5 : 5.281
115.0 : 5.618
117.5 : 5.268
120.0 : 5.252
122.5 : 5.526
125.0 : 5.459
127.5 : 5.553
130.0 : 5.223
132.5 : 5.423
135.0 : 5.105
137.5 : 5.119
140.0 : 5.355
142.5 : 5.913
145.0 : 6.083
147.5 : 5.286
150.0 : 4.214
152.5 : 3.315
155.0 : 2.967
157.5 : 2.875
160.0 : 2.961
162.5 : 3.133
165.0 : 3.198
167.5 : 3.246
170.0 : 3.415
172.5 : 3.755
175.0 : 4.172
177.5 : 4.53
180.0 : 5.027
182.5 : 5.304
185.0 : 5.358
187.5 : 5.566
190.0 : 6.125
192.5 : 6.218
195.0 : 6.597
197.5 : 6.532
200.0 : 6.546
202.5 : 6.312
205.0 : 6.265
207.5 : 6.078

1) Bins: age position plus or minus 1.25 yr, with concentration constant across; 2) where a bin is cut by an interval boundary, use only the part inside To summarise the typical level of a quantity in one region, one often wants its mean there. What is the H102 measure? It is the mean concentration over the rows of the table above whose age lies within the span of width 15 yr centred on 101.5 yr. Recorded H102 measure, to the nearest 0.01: 5.53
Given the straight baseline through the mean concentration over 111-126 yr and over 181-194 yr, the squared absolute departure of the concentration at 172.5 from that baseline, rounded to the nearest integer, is 4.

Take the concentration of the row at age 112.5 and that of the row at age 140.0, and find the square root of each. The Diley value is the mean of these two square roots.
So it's 2.31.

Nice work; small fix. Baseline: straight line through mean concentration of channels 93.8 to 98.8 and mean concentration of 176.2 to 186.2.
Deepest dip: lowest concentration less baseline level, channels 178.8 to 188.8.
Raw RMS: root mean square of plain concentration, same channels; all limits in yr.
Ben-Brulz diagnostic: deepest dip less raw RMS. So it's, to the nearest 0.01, -5.35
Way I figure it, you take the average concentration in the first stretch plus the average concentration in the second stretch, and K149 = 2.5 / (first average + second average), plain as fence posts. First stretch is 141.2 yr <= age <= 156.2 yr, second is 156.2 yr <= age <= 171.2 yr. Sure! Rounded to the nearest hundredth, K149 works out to 0.32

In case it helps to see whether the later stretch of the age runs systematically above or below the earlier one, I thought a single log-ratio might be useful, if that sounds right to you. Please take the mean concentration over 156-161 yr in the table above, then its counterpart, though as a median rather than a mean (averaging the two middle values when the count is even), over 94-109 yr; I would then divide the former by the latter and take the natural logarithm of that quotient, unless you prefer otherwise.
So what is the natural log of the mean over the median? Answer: -0.64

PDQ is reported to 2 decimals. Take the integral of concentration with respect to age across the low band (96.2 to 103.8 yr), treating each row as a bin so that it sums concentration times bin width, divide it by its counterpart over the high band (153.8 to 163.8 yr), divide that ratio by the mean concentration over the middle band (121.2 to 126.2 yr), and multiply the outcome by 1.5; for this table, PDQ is 0.38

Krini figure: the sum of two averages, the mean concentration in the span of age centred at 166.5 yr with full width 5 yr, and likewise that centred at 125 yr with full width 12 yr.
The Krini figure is 8.6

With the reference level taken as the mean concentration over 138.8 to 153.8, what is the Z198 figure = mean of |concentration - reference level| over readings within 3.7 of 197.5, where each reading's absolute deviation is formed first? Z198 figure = 1.5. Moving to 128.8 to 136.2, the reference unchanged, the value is 0.2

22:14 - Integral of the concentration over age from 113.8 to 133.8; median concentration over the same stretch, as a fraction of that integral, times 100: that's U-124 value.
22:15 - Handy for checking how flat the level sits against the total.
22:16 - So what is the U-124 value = 5.02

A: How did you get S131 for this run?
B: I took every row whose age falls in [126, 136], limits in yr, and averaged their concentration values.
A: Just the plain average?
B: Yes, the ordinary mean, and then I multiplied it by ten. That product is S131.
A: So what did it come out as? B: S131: 53.3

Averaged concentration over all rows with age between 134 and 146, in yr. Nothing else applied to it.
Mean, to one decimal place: 5.5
